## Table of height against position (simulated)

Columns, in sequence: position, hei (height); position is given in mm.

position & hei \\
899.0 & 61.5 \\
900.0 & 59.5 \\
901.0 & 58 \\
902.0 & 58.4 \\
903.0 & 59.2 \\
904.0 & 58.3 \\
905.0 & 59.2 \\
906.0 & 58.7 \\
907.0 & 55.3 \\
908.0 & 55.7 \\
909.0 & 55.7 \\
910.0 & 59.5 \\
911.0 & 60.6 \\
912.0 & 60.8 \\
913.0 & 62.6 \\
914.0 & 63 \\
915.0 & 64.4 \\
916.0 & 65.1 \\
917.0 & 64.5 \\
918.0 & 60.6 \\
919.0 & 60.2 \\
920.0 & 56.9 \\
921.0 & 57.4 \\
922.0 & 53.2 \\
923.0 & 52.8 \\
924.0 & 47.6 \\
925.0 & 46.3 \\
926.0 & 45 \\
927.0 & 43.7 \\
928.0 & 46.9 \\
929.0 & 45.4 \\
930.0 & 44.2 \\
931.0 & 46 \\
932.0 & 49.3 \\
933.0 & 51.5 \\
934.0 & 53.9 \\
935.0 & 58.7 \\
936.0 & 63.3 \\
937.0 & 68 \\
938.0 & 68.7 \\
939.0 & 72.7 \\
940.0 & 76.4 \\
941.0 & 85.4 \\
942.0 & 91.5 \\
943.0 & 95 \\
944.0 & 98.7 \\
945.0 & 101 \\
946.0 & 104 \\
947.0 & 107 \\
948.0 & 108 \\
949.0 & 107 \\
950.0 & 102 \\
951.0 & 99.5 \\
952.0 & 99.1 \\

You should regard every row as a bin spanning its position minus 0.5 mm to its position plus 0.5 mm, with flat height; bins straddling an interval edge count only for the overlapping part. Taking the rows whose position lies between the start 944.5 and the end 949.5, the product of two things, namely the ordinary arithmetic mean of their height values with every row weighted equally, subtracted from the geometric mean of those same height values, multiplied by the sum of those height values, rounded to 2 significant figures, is -17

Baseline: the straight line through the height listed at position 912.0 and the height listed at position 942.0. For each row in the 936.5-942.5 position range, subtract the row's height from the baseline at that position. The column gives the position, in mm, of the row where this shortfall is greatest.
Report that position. 938.0 mm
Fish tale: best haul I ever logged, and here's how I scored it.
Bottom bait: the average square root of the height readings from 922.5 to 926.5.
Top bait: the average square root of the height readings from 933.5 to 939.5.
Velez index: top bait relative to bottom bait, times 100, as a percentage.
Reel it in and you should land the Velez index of 116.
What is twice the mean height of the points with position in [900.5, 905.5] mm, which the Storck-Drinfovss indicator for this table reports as 117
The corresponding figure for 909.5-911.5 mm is 120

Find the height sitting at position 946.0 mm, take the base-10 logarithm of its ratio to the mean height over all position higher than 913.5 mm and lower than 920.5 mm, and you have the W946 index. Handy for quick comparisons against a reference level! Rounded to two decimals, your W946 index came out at 0.22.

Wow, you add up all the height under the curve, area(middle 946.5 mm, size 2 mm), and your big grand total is 211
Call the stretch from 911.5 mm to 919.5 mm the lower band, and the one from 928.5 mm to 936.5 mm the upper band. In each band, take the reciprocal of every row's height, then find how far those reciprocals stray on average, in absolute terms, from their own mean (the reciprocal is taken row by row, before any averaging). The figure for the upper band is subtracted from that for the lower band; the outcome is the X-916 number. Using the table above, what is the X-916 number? -0.0016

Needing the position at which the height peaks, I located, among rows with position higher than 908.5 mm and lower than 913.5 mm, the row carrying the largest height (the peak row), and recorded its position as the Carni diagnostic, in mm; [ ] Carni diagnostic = 913.0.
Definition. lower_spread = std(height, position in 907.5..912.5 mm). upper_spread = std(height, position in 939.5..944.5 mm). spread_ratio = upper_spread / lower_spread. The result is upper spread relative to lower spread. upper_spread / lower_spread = 3.4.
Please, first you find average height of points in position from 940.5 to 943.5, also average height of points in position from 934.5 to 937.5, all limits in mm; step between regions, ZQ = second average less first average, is -27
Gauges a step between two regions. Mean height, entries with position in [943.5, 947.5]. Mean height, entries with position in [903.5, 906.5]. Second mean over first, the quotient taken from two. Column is 1.43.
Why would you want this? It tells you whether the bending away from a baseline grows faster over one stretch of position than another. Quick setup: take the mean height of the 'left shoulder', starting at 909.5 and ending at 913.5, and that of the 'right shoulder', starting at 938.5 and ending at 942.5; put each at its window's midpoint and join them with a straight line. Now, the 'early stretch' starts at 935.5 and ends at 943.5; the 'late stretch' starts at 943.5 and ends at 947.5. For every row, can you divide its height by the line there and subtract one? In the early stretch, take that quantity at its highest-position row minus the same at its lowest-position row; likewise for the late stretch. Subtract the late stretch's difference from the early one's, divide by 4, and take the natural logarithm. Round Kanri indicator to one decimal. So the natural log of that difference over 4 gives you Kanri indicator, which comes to -2.7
